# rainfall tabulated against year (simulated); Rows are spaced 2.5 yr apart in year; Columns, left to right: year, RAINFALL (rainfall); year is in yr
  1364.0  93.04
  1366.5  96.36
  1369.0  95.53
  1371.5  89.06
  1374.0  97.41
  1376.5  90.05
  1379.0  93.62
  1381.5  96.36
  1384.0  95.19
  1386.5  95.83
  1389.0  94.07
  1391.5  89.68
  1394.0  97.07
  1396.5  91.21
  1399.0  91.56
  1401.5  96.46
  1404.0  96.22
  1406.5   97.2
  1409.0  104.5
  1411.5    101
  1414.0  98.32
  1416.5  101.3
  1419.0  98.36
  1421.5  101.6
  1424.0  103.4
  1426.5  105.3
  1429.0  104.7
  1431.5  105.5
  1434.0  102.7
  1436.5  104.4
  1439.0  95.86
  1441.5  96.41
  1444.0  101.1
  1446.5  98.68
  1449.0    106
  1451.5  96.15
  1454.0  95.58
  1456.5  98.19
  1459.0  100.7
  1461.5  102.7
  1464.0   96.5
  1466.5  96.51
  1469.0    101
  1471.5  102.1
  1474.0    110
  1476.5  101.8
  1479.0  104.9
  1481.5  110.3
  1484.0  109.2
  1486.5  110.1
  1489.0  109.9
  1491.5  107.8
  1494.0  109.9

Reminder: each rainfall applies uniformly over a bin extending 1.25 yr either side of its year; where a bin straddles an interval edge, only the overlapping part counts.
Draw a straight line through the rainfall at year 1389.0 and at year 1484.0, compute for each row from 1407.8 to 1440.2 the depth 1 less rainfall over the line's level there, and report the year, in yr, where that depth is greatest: 1439.0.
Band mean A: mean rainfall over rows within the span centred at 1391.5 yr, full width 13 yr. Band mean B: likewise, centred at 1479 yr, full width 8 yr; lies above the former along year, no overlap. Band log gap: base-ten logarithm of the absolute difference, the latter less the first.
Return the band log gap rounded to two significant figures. 1.1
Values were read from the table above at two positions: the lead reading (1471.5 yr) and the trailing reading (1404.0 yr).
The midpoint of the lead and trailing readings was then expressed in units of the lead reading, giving 0.97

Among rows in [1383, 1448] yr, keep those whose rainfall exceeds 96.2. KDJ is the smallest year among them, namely 1394.0 yr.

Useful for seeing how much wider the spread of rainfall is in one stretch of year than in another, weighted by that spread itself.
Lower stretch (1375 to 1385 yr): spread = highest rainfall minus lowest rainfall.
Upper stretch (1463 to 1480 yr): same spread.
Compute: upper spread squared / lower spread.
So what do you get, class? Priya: 28.9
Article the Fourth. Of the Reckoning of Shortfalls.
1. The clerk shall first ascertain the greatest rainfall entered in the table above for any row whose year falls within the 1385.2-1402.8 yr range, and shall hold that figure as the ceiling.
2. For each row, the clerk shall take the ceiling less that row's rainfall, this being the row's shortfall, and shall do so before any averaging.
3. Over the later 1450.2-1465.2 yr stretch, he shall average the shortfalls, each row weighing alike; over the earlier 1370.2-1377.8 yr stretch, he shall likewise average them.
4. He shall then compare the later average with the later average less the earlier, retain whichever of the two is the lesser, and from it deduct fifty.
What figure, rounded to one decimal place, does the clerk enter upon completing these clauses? -56.1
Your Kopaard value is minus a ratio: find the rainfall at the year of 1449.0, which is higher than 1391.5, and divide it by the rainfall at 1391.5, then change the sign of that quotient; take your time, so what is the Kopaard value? -1.182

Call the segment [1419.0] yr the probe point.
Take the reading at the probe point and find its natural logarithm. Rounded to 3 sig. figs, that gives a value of 4.59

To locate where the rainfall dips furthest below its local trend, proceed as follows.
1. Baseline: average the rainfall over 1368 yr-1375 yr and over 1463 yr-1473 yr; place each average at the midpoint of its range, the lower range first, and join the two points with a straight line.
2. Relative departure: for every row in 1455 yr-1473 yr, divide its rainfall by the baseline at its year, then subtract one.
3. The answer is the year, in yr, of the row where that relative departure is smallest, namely 1466.5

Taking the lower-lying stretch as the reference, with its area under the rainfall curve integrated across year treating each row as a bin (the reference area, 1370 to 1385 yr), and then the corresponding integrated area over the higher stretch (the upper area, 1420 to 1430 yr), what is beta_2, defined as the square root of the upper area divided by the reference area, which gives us 0.86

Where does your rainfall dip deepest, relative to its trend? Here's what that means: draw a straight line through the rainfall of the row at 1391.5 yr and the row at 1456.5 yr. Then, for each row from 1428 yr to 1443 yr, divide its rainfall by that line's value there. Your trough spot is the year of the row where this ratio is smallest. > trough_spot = 1439.0 yr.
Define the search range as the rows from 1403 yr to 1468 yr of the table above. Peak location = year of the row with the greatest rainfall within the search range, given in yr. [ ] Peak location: 1449.0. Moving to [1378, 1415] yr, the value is 1409.0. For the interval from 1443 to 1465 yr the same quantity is 1449.0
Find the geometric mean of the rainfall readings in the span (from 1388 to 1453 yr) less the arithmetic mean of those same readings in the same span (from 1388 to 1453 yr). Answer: -0.11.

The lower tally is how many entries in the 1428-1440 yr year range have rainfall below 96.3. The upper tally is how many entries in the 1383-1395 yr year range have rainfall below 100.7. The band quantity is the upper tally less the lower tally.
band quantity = 4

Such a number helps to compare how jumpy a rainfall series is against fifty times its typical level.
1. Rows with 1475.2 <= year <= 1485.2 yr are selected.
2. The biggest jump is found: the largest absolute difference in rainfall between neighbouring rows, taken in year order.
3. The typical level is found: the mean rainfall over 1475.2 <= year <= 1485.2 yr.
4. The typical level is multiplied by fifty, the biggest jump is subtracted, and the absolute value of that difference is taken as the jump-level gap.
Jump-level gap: 5322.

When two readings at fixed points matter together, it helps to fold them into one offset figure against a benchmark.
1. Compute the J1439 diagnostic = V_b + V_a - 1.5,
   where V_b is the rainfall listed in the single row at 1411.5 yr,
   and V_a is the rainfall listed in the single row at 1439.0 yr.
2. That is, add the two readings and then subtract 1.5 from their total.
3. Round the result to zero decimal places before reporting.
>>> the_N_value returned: 195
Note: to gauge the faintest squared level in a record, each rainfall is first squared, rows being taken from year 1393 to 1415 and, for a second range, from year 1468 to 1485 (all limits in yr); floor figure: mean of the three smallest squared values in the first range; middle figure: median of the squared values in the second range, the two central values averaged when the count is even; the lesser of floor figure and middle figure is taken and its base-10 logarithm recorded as 3.94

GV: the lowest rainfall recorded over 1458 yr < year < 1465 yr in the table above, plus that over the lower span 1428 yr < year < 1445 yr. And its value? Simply 192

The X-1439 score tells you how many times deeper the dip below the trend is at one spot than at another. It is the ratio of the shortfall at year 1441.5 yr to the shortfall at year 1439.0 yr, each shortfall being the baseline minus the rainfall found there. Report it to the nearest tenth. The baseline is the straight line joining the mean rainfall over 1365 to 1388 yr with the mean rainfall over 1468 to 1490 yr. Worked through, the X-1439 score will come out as 1.0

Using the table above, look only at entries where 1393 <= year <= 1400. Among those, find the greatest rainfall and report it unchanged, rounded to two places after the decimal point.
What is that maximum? 97.07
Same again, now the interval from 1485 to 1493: 110.10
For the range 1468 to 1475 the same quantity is 110.00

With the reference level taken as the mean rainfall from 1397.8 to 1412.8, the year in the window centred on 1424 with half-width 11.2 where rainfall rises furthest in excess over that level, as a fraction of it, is 1431.5 yr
